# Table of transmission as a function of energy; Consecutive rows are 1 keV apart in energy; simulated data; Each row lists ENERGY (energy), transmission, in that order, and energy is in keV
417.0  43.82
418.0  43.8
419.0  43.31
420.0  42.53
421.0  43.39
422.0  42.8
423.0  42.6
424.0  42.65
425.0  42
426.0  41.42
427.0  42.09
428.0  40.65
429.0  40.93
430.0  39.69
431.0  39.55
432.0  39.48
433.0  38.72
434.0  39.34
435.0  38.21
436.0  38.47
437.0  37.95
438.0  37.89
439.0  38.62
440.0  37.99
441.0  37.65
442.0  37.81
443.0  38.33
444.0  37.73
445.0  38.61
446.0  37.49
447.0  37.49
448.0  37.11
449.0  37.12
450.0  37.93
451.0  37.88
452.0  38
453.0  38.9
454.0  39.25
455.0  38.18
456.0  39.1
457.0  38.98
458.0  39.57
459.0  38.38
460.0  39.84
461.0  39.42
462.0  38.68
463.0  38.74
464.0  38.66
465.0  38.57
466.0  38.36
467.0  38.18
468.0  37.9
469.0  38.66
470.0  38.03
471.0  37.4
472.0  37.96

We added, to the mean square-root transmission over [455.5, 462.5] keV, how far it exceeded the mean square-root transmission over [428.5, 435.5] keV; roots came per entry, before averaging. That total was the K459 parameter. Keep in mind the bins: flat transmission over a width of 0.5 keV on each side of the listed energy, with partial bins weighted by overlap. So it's 6.23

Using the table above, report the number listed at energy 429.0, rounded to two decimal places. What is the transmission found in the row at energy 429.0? 40.93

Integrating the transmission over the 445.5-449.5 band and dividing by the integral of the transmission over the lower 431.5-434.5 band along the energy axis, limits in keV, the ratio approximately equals 1.27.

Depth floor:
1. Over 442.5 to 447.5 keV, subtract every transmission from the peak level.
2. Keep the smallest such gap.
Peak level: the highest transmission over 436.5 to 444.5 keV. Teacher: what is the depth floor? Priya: 0.0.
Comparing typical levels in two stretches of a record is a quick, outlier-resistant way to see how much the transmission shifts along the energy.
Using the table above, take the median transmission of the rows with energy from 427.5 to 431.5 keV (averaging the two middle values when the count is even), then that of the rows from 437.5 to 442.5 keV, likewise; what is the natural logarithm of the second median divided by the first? -0.06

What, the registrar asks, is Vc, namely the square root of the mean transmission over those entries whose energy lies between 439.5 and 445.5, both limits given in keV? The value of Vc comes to 6.17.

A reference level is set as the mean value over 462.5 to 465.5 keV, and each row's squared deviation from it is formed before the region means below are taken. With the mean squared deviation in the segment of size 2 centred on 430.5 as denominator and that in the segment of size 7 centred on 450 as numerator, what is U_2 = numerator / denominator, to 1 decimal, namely 1.2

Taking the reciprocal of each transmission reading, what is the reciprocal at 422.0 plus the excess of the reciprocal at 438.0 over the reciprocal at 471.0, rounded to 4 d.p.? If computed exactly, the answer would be 0.0230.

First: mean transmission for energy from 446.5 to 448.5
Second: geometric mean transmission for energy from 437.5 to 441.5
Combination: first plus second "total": 75.3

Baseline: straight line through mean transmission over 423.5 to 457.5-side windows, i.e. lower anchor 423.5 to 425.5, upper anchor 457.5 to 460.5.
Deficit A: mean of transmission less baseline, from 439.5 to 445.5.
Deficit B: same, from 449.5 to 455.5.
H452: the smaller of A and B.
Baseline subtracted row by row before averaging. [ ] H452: -2.71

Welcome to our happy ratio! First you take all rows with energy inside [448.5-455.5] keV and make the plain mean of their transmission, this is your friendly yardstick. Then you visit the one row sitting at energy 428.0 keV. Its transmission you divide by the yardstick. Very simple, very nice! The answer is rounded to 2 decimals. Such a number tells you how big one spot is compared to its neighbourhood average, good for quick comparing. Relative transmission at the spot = 1.06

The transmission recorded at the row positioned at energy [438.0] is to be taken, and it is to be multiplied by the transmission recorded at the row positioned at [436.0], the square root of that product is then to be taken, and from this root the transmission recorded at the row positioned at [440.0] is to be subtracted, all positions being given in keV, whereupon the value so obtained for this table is 0.2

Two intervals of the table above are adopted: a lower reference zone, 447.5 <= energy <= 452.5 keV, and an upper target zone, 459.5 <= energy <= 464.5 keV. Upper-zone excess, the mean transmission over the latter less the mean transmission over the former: 1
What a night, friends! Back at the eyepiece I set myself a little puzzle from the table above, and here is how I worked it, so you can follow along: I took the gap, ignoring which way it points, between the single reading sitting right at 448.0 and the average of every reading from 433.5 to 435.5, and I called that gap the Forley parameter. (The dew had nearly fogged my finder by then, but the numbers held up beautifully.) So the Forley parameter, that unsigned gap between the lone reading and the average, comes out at 1.7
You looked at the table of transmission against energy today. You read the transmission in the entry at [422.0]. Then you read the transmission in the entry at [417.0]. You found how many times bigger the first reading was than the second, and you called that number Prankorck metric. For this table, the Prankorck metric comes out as 0.98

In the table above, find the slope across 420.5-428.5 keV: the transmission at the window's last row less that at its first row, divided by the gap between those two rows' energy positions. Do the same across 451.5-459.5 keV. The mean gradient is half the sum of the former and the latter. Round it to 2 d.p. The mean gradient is -0.17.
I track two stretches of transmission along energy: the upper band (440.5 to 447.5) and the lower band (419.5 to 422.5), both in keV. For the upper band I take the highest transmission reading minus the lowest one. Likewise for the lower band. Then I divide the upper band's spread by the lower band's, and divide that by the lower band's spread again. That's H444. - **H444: 1.5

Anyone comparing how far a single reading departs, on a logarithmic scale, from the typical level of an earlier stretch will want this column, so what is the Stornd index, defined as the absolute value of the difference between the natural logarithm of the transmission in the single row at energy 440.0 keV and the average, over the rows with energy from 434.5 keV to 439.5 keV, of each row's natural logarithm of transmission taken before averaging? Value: 0.006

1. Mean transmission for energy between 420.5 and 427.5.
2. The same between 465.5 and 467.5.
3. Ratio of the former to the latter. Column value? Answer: 1.11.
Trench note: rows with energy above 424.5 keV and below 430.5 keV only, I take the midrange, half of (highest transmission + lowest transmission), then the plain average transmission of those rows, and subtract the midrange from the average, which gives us 0.24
